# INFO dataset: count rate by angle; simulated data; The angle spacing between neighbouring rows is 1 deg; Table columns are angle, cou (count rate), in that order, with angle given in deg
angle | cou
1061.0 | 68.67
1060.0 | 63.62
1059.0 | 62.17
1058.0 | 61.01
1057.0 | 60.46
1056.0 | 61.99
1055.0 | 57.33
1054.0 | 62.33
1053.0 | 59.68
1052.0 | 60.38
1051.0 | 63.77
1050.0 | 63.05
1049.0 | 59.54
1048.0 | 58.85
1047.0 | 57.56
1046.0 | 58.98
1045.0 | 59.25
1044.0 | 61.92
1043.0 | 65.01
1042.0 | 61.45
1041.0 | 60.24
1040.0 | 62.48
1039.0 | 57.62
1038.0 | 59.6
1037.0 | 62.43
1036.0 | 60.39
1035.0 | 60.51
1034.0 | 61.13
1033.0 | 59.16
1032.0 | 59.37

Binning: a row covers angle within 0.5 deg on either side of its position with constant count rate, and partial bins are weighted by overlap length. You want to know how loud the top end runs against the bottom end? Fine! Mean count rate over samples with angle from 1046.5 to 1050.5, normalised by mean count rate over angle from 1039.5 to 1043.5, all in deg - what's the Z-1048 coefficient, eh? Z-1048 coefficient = 0.96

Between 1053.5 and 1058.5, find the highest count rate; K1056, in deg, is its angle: 1054.0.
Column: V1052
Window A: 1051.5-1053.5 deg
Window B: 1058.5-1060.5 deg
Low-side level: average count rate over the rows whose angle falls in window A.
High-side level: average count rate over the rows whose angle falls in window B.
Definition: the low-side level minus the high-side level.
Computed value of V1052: -2.9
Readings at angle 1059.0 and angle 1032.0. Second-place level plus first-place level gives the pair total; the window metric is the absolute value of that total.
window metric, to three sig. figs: 122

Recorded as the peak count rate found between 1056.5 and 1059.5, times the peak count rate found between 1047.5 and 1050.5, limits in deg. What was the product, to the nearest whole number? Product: 3920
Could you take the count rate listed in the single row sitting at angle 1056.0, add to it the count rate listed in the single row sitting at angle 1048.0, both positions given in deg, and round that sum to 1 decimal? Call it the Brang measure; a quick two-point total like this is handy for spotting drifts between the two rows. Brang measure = 120.8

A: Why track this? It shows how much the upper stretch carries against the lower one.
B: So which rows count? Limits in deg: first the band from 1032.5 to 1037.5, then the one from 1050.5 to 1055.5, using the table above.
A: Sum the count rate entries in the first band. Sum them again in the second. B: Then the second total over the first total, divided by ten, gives 0.1000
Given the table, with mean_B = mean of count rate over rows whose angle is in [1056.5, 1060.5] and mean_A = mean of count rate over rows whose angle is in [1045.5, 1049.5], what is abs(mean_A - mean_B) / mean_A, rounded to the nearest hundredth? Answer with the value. 0.05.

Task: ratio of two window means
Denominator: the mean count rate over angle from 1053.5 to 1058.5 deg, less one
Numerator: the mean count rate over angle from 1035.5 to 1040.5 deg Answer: 1.01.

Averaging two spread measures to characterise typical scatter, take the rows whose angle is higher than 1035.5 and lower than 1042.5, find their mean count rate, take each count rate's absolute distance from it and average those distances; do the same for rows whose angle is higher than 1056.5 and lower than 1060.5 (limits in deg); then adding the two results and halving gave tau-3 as 1.2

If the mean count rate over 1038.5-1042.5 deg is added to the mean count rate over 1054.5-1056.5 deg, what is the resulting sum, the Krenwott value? 120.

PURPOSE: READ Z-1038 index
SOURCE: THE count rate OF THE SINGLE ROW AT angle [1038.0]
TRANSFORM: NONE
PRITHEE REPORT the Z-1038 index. 59.6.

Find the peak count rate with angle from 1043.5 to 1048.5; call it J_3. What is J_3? 61.92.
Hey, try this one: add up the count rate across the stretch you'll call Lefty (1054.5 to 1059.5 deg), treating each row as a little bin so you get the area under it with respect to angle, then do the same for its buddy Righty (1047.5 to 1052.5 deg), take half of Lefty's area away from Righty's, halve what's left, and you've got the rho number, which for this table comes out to 77.1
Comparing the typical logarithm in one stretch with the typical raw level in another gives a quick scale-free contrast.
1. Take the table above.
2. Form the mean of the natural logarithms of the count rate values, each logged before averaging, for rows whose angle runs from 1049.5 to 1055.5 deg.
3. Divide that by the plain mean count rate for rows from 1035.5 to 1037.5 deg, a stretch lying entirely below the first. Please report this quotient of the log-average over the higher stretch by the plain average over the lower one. 0.0670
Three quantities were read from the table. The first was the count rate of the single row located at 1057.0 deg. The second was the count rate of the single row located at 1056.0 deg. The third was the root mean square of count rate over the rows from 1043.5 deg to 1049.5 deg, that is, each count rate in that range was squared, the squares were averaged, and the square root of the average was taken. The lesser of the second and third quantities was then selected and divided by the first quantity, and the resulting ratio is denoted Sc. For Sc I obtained 0.98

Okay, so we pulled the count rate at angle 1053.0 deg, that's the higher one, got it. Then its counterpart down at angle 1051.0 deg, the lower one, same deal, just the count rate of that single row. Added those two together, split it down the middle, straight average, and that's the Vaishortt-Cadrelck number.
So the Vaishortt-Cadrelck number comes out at 61.7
